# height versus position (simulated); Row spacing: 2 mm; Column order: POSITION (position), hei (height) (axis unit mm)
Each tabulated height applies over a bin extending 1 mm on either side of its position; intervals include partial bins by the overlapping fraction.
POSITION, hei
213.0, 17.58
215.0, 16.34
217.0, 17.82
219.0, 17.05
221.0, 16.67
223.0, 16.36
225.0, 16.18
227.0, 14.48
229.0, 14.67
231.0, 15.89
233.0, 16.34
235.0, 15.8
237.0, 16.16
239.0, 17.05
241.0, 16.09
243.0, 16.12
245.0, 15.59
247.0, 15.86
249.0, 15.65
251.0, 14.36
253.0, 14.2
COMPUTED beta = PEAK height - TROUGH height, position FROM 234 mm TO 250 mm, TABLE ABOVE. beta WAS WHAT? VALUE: 1.46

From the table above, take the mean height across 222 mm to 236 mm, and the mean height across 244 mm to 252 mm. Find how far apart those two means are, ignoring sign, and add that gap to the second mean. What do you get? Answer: 15.7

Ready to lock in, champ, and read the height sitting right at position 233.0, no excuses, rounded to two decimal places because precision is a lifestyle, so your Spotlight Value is 16.34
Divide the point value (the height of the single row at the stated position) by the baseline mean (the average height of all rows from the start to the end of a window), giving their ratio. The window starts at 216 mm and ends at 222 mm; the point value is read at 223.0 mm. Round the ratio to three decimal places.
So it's 0.952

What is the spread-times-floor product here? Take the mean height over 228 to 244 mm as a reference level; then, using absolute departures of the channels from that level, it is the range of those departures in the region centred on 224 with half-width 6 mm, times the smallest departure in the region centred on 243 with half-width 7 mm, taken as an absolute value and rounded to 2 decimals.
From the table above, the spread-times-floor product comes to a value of 0.10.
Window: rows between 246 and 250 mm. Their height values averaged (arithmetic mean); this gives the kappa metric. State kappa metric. 15.8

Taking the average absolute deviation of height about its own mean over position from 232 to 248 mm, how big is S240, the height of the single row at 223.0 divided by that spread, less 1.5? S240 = 54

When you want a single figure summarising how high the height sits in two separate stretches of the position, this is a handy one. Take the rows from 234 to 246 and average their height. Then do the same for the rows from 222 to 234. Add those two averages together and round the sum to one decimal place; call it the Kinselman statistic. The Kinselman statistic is 31.8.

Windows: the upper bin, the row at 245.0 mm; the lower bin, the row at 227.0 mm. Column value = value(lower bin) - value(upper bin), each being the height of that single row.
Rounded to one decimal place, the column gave -1.1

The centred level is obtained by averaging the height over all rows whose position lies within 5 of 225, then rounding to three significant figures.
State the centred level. 15.7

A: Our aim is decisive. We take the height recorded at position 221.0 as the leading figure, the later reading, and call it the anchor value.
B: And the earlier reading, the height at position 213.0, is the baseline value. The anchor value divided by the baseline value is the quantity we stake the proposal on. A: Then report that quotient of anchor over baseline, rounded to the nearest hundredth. 0.95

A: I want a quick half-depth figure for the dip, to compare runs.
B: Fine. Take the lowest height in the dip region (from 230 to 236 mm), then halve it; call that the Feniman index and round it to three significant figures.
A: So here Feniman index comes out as 7.90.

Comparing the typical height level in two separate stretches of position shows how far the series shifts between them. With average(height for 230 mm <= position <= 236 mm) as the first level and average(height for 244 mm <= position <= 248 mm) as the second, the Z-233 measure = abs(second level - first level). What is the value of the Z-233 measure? 0.3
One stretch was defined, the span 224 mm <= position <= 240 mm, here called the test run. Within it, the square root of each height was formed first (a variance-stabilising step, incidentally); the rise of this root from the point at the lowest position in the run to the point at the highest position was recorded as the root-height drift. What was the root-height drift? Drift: 0.11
